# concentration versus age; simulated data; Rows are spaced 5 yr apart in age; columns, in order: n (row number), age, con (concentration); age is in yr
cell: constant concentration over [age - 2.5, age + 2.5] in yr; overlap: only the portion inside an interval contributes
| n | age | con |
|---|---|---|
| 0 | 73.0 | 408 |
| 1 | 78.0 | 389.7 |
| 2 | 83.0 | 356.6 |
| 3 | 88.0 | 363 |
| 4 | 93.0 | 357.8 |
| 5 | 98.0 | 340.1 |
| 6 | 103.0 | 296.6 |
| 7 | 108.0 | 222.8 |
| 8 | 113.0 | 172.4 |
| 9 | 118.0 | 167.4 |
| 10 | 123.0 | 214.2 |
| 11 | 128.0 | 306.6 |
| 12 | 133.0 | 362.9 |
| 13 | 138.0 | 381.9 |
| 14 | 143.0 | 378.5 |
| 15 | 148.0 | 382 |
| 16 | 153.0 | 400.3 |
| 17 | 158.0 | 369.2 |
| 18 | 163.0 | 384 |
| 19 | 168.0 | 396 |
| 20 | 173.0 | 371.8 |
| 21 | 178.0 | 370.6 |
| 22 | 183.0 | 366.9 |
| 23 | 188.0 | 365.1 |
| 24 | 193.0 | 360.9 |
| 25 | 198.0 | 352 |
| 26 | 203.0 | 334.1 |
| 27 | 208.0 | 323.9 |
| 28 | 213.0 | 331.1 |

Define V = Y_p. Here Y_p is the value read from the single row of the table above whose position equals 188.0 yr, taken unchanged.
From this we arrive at 365.1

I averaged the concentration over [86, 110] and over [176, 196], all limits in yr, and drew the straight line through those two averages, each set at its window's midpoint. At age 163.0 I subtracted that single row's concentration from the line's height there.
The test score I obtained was -31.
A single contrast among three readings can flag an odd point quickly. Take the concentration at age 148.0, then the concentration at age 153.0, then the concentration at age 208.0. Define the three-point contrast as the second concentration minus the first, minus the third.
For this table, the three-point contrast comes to -306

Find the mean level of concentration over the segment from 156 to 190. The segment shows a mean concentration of 375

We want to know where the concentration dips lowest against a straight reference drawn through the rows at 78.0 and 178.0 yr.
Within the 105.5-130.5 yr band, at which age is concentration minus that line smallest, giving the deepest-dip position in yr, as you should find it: 118.0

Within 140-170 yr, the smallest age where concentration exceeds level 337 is 143.0 yr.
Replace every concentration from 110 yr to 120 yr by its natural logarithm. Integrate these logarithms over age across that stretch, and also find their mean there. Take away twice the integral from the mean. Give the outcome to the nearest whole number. -98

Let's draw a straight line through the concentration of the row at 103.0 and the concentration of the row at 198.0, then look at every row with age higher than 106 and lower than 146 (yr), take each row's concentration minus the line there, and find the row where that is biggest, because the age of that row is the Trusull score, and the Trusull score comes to 138.0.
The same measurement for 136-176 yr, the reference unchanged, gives 153.0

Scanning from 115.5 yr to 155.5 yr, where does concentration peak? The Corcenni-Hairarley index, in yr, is 153.0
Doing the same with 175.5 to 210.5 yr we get 178.0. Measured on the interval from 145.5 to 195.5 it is 153.0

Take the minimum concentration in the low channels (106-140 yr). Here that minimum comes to 167.4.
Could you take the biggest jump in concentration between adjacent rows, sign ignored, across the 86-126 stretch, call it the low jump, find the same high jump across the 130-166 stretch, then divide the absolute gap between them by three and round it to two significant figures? 14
